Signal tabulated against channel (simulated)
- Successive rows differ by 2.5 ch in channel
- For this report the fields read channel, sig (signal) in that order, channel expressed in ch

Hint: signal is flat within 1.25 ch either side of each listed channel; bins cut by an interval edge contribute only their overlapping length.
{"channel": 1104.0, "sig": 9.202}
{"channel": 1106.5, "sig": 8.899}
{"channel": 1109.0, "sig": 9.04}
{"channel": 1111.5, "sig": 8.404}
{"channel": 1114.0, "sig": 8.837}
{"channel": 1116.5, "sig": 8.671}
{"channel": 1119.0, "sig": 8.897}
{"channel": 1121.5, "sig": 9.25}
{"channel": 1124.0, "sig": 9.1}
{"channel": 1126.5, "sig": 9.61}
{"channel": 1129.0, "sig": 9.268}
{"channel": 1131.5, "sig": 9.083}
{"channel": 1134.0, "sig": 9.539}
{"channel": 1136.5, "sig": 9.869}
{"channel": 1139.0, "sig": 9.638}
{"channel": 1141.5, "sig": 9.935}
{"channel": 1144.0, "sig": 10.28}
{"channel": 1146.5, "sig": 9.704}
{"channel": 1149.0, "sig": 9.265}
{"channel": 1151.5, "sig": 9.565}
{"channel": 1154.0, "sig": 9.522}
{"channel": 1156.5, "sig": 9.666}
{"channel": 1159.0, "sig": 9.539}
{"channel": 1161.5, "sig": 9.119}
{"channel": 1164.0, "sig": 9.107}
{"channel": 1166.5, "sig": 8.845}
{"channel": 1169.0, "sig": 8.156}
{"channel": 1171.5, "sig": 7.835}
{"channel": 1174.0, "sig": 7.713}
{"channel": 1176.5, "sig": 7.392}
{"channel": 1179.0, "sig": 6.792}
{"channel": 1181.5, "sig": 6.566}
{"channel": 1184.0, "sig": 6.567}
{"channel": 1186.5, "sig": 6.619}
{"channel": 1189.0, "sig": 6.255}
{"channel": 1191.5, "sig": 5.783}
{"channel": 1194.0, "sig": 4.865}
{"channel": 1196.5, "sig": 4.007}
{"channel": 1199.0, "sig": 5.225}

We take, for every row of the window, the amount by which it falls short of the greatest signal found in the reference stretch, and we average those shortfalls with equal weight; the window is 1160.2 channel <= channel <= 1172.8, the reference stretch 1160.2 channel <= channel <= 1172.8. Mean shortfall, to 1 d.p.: 0.5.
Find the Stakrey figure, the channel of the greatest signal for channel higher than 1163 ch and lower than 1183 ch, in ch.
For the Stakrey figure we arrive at 1164.0 ch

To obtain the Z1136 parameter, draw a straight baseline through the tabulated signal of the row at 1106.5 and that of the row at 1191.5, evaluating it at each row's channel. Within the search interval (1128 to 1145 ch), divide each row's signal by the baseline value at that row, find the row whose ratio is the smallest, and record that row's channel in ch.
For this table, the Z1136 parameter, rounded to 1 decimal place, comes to 1131.5 ch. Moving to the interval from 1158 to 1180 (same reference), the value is 1179.0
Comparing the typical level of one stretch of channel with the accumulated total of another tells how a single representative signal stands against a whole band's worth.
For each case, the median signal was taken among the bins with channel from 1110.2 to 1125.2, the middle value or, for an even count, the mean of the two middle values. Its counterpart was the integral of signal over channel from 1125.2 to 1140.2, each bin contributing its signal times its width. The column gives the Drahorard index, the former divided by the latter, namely 0.062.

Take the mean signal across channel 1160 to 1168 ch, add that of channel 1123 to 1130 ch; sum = 18.3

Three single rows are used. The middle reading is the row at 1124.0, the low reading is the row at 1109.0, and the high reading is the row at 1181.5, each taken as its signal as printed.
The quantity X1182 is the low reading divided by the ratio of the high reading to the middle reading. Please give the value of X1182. 12.5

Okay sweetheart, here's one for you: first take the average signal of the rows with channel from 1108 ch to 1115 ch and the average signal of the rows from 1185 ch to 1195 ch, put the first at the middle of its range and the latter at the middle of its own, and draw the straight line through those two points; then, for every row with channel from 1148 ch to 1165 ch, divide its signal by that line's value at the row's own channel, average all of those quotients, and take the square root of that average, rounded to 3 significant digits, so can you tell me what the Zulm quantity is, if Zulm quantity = 1.15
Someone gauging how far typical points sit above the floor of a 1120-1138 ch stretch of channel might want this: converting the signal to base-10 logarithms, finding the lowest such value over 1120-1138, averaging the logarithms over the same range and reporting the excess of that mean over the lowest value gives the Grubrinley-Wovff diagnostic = 0.014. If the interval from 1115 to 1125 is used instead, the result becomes 0.015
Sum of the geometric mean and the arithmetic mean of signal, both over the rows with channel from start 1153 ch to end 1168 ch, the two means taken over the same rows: 18.6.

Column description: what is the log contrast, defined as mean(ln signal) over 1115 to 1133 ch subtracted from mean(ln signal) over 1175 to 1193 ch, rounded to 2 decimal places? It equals -0.33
